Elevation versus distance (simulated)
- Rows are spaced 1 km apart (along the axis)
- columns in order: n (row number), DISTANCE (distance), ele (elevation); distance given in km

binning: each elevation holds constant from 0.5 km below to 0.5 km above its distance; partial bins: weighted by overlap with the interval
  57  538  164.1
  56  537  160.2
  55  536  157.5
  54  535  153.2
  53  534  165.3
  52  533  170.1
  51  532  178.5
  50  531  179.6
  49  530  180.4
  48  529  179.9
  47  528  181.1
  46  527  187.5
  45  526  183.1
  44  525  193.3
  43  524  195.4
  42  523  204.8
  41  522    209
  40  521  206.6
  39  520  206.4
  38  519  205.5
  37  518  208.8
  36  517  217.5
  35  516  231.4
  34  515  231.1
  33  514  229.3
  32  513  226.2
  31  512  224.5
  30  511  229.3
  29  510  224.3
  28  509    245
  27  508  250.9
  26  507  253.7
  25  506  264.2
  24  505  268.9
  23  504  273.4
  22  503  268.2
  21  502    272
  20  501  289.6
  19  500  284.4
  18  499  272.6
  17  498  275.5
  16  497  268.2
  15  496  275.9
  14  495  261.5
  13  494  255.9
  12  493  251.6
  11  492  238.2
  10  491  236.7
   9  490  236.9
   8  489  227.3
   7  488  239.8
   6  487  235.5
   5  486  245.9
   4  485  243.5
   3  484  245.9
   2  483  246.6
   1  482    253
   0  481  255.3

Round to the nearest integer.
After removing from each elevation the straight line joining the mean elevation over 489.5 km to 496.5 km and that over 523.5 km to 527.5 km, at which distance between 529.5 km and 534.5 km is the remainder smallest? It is 534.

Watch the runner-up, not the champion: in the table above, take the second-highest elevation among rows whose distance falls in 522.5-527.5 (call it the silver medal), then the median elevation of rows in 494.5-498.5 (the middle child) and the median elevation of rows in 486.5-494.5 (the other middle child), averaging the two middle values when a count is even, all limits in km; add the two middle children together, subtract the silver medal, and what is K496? 314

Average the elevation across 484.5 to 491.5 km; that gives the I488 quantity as 238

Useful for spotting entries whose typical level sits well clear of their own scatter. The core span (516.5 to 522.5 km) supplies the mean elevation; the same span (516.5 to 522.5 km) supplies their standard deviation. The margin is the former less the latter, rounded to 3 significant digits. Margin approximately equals 205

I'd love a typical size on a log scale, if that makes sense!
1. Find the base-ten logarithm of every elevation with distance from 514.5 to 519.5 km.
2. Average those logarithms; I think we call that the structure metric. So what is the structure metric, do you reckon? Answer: 2.34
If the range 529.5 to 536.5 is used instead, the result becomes 2.23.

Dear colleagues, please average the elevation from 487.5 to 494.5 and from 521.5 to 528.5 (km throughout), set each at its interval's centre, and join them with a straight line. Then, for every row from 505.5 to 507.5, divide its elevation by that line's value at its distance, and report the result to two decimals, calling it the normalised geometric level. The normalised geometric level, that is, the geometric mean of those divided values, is 1.18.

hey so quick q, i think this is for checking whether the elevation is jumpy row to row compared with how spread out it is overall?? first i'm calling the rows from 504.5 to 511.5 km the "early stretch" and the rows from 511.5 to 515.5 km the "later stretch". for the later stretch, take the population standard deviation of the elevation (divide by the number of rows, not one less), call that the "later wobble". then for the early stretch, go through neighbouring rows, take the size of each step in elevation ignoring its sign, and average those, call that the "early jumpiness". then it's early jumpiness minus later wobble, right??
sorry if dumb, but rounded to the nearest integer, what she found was 6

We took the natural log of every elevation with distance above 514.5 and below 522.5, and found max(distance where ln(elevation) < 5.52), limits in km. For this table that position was 522 km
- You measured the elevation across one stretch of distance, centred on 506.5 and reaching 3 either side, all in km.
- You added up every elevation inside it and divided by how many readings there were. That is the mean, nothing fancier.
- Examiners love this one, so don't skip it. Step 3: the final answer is 259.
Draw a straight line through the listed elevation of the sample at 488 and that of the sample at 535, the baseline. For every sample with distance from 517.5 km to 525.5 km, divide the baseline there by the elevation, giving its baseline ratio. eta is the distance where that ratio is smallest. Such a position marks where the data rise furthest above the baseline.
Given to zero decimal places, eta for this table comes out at 522 km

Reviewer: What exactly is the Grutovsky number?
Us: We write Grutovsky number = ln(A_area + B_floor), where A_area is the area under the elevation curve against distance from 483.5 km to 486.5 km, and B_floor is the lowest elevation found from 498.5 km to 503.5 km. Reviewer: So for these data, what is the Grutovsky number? 6.9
